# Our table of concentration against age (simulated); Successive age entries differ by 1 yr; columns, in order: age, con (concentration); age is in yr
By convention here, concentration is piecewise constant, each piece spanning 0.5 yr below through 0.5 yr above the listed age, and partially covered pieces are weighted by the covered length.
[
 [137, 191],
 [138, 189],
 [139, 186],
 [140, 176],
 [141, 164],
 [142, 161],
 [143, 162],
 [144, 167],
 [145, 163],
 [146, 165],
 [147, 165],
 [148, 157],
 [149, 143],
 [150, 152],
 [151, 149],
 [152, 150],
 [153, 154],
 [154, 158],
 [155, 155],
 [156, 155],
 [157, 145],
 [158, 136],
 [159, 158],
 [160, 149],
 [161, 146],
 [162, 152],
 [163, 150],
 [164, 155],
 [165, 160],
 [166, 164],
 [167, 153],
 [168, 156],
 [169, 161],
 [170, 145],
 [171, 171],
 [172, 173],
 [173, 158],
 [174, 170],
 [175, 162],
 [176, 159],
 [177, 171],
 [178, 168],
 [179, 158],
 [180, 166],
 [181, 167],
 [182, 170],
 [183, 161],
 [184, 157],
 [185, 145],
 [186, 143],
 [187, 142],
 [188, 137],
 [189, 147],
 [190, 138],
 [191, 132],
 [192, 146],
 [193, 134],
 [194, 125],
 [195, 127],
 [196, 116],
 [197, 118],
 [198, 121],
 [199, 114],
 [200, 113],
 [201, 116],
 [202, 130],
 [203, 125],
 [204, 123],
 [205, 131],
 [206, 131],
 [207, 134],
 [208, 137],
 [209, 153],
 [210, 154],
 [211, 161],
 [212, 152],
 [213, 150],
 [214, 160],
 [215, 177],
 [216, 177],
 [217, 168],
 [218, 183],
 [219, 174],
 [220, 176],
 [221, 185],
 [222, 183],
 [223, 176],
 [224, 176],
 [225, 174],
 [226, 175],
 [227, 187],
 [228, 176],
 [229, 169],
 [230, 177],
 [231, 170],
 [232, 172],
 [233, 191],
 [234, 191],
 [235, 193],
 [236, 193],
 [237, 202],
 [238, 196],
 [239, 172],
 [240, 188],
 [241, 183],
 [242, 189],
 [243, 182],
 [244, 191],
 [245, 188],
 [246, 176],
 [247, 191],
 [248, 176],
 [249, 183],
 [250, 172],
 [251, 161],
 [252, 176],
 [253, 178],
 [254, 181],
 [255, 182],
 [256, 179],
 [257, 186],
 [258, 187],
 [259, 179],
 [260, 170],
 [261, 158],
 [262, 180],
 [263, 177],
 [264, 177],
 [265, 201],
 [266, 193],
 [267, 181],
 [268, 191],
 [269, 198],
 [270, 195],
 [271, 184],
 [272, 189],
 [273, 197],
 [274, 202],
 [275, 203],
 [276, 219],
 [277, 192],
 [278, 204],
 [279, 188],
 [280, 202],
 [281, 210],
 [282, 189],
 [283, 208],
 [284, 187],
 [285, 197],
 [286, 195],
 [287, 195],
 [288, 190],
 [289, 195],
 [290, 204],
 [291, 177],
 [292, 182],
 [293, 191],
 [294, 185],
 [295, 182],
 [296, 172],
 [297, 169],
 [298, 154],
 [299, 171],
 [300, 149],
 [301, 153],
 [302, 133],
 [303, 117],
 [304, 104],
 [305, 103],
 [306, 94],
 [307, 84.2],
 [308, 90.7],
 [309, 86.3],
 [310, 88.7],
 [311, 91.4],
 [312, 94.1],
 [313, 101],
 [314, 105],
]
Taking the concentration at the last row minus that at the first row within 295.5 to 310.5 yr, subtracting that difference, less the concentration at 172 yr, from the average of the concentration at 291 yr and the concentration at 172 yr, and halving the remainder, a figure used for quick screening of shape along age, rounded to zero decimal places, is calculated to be 216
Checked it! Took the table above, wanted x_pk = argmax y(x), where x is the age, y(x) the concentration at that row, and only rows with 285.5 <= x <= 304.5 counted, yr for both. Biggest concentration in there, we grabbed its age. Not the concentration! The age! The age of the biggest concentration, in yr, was 290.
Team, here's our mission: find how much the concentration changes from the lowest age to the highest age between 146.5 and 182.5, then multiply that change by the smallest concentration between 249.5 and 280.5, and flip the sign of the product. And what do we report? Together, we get -790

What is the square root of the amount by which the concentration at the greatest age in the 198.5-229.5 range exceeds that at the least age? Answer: 7.4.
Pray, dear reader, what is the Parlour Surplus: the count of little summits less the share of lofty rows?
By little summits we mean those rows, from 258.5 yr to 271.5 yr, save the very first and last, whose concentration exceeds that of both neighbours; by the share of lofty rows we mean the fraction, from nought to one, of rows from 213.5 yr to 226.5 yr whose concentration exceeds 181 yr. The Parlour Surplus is 2.8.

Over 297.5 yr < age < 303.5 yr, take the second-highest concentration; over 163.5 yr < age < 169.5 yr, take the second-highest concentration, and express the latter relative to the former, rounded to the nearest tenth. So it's 1.0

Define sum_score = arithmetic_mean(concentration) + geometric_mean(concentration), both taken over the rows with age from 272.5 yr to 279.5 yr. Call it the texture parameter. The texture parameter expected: 401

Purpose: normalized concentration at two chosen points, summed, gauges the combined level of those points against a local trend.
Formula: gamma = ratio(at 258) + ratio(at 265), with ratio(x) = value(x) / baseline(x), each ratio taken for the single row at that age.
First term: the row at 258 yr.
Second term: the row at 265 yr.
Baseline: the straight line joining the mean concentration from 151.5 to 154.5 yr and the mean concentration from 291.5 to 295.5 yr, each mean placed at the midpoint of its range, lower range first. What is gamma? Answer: 2.18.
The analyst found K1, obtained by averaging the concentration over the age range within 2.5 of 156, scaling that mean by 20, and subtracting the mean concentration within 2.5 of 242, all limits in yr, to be 2809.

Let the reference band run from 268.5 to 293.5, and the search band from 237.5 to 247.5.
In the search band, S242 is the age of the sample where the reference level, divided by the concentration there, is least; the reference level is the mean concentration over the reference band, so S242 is 238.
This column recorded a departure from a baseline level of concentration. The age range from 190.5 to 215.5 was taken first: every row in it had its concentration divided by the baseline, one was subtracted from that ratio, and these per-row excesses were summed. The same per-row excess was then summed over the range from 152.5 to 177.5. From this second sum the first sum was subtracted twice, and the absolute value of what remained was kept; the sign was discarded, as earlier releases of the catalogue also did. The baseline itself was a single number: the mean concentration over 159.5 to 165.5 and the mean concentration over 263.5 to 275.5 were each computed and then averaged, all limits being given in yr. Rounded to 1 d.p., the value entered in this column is 8.5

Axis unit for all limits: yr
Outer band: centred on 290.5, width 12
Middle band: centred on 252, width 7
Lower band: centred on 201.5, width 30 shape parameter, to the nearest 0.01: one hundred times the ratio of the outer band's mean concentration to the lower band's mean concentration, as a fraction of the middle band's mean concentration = 0.78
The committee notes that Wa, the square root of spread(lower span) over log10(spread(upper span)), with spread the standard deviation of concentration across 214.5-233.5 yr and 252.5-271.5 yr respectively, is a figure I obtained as 2.5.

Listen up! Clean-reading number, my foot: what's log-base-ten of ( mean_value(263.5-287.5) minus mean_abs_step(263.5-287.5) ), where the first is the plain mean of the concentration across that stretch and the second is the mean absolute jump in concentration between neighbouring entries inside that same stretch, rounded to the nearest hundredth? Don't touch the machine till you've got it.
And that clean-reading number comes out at 2.27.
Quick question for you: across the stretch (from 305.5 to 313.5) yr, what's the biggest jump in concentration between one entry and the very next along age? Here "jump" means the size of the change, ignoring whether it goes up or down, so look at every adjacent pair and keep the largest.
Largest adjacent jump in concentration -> 10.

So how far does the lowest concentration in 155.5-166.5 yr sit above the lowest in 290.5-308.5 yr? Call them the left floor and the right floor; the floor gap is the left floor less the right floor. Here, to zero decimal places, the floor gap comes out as 52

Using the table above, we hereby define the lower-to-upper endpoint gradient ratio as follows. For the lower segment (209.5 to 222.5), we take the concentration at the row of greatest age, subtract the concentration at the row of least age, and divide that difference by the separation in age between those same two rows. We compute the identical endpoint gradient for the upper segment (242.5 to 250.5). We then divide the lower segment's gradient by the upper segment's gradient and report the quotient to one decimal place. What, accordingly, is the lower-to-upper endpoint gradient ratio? -1.7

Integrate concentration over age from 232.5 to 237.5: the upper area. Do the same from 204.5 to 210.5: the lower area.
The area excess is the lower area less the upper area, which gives -130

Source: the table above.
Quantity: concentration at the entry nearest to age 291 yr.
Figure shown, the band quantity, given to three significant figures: 177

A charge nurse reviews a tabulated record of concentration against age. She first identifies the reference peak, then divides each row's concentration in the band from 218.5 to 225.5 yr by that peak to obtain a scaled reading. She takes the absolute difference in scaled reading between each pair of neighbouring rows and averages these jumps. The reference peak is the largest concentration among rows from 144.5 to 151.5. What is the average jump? 0.02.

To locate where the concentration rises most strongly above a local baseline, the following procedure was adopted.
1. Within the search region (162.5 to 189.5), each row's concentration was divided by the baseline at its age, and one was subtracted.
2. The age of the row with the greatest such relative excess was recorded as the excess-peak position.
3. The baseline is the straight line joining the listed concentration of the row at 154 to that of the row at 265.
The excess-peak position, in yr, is 172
